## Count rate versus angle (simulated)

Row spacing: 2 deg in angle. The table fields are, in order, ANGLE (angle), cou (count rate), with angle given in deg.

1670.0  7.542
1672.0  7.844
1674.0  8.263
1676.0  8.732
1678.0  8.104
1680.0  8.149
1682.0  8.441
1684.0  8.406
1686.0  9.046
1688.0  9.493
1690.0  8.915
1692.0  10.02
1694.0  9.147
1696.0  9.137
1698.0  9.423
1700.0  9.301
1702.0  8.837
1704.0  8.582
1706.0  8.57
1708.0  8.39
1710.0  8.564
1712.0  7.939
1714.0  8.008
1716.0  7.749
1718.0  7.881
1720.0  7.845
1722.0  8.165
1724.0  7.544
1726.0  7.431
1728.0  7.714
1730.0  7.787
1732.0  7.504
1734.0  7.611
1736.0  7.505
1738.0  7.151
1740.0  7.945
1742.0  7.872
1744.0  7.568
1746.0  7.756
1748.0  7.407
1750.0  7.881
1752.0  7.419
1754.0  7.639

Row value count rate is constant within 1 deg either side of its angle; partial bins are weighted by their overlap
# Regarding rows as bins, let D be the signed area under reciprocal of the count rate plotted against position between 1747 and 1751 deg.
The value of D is 0.524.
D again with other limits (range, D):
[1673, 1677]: 0.471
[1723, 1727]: 0.534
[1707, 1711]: 0.472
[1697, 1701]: 0.427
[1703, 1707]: 0.466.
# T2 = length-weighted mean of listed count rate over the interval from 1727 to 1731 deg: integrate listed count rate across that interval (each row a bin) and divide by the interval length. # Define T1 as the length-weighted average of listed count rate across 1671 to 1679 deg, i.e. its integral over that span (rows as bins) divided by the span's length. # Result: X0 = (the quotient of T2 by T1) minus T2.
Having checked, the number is -6.8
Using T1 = 8.2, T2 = 7.75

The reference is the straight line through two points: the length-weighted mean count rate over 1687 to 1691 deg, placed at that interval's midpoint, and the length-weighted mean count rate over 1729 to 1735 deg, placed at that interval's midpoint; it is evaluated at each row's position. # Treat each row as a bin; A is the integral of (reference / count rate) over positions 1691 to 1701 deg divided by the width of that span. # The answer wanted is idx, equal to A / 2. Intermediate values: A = 0.952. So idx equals 0.476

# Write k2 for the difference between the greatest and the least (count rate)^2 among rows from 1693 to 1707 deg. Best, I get 15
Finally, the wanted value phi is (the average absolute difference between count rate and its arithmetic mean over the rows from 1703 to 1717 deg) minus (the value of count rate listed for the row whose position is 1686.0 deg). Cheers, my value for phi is -8.7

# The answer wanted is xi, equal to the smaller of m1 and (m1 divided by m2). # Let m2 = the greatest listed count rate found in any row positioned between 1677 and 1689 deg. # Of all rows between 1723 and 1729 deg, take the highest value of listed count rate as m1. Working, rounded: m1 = 7.714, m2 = 9.493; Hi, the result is 0.81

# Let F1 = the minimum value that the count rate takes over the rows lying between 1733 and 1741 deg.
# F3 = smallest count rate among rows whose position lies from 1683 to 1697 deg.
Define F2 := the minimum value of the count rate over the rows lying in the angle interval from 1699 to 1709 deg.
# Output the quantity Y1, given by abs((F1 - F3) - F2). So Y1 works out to 9.6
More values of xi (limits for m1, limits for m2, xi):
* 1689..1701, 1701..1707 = 1.13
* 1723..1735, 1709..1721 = 0.91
